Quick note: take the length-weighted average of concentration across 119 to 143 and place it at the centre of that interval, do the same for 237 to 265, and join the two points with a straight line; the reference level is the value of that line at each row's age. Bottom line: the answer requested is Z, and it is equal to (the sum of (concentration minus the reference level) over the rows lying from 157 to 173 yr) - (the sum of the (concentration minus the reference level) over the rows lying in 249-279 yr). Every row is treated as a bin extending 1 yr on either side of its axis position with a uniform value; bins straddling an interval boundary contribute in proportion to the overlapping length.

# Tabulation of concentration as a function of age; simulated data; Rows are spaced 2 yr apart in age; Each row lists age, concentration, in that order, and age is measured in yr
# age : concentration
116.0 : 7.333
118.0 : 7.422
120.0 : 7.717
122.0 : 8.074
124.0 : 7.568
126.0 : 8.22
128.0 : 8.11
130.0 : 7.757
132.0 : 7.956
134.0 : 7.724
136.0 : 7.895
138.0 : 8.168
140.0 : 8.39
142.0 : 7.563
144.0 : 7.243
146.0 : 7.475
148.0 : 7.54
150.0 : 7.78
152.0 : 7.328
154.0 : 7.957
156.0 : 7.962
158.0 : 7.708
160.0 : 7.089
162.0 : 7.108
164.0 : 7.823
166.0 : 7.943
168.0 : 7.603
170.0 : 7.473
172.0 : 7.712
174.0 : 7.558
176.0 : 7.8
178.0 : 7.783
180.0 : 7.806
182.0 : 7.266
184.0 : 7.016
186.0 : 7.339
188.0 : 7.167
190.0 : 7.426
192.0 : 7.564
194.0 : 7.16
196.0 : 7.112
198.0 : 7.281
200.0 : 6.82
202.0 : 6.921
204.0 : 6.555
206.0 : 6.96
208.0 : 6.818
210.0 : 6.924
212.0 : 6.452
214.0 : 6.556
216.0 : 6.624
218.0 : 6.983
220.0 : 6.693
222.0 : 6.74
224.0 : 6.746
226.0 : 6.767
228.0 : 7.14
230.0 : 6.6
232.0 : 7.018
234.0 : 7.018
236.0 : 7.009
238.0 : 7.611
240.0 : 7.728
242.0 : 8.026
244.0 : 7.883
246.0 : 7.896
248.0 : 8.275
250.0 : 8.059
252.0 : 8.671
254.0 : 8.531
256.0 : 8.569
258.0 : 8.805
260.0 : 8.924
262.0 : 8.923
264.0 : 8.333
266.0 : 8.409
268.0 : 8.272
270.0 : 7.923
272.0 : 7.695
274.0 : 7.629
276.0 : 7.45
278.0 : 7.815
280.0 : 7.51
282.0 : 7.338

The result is -3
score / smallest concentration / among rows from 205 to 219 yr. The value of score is 6.452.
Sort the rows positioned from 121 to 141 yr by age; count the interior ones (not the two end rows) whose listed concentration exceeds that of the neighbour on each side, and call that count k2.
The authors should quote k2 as 2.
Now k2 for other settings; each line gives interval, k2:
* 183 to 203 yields 3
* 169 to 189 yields 4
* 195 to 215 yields 4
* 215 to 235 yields 2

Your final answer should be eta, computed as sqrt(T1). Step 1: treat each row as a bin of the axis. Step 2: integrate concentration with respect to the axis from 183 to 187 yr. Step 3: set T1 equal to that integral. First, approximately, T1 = 28.7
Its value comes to 5.4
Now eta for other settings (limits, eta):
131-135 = 5.6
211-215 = 5.1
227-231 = 5.2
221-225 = 5.2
